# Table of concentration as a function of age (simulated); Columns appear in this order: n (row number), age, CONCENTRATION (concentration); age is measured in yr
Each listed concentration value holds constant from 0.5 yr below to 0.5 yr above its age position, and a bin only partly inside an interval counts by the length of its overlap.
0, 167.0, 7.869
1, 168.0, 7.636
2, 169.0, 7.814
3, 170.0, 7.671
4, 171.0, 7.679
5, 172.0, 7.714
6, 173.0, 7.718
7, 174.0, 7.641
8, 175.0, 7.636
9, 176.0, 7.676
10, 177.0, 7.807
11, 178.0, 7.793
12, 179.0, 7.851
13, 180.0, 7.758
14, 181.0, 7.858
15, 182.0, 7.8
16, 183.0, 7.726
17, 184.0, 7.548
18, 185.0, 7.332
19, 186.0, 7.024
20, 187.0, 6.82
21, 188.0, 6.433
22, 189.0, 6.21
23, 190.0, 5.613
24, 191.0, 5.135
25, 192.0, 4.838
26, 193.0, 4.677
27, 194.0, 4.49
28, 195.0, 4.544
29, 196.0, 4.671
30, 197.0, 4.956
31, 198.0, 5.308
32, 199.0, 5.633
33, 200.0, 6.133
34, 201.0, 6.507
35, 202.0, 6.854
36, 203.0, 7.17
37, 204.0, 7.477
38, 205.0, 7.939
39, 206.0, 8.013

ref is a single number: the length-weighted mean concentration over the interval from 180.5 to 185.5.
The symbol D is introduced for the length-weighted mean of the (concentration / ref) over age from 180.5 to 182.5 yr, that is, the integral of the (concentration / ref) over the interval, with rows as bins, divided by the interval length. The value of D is 1.02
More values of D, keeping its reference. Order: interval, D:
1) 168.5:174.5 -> 1.01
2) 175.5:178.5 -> 1.01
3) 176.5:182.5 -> 1.02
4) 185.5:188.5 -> 0.88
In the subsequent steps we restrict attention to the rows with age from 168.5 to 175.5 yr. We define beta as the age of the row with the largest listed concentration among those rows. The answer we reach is 169.0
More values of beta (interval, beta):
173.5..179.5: 179.0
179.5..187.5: 181.0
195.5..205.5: 205.0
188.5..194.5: 189.0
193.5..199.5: 199.0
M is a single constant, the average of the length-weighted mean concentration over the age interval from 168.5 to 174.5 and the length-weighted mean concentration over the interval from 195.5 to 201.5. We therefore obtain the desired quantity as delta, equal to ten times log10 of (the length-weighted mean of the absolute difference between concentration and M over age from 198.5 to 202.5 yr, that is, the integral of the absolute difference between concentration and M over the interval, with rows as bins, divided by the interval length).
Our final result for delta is -3.4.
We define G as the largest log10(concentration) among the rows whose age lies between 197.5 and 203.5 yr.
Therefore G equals 0.86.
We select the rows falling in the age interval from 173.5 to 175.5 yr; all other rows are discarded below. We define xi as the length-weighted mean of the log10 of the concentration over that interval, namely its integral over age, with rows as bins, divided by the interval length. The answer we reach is 0.88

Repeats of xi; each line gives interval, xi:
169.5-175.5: 0.89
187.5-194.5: 0.72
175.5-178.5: 0.89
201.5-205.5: 0.87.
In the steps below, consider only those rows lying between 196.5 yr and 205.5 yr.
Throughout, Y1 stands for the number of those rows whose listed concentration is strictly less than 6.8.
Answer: 5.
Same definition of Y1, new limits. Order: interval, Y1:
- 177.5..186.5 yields 0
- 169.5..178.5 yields 0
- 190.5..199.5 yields 9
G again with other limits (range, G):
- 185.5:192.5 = 0.85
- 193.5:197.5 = 0.70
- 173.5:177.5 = 0.89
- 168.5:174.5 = 0.89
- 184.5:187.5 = 0.87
